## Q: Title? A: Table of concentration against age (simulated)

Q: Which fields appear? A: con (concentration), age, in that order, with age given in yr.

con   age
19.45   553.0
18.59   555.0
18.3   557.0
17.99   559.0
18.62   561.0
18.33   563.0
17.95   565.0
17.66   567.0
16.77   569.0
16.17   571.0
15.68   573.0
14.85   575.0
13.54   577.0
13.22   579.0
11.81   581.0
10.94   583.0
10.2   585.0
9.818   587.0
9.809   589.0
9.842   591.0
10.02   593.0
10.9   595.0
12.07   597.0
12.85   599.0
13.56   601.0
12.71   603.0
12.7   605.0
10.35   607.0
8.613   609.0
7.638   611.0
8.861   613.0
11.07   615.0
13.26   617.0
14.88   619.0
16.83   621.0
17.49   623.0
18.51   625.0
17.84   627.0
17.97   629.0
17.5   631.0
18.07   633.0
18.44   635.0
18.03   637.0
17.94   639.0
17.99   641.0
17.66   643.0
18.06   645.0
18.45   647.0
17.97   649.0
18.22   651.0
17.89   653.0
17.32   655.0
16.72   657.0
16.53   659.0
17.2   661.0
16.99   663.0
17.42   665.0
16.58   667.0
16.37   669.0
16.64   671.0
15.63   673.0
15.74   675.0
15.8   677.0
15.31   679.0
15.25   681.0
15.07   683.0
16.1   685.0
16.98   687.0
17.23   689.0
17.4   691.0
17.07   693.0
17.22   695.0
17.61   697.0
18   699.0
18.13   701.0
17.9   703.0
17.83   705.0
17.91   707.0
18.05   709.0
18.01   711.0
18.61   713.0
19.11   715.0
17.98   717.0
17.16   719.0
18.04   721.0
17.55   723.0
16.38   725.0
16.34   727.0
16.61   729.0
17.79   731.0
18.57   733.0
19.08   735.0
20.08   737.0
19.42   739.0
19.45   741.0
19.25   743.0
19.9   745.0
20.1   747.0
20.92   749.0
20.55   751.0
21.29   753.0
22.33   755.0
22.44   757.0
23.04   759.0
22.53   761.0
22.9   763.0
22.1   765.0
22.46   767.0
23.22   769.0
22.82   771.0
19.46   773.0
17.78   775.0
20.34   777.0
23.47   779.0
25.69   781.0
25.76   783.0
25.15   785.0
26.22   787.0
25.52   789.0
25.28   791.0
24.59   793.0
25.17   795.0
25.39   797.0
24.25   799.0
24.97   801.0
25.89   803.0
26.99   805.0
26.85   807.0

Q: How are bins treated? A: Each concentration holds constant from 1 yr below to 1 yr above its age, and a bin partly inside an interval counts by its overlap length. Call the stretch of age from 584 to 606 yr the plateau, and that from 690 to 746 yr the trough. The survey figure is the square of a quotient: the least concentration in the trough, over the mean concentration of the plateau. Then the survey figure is 2.1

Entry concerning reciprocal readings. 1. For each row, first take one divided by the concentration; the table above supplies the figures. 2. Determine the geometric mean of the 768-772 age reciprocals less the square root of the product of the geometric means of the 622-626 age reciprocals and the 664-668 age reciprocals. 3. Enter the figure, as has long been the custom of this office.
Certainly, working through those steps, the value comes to -0.014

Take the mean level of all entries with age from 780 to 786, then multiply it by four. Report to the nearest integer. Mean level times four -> 102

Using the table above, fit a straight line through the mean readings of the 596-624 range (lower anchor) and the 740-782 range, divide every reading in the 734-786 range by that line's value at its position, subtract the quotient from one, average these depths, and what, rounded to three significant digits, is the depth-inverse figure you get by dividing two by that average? -375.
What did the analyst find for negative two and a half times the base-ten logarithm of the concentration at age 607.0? -2.54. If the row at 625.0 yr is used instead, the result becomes -3.17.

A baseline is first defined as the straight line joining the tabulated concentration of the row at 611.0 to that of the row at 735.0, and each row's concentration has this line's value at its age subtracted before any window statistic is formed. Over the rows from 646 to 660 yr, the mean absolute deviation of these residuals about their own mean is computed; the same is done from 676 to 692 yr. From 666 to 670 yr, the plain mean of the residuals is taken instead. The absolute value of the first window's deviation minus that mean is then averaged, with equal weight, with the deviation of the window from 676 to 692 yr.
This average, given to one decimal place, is 1.6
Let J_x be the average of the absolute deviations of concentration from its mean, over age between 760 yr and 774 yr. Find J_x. 0.8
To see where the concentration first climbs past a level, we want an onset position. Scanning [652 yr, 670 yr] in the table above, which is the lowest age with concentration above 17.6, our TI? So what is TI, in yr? 653.0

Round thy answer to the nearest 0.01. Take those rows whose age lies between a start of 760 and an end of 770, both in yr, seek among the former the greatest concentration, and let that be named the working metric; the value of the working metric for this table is 23.22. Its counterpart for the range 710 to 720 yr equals 19.11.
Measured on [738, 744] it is 19.45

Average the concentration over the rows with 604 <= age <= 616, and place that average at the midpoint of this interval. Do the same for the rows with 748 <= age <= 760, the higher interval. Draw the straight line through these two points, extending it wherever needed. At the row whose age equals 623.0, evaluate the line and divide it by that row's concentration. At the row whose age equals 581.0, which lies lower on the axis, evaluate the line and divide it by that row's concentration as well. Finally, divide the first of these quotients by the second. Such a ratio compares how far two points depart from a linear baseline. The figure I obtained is 0.99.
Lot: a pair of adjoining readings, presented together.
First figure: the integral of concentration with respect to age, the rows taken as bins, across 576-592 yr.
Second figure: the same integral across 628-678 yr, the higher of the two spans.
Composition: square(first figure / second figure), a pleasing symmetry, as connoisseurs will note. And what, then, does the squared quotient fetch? 0.04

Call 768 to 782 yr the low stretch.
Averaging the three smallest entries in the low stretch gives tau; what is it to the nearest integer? 19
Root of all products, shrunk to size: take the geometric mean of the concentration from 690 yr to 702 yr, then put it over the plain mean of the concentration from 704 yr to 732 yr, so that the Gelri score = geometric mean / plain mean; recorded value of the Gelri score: 0.99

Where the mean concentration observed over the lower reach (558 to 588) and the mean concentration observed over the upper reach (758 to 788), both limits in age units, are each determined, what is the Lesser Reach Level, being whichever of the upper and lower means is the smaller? 15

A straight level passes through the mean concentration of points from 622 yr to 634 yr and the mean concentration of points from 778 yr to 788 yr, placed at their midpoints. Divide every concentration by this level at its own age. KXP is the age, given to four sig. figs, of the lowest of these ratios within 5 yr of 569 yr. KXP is 573.0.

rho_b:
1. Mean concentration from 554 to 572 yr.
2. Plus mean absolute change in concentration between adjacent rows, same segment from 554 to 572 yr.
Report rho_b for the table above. 18.3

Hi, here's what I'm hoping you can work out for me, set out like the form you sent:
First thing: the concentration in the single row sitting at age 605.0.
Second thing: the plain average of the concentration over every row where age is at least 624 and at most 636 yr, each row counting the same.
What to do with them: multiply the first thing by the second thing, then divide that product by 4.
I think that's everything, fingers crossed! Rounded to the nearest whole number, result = 57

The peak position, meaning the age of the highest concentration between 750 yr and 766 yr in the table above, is 759.0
